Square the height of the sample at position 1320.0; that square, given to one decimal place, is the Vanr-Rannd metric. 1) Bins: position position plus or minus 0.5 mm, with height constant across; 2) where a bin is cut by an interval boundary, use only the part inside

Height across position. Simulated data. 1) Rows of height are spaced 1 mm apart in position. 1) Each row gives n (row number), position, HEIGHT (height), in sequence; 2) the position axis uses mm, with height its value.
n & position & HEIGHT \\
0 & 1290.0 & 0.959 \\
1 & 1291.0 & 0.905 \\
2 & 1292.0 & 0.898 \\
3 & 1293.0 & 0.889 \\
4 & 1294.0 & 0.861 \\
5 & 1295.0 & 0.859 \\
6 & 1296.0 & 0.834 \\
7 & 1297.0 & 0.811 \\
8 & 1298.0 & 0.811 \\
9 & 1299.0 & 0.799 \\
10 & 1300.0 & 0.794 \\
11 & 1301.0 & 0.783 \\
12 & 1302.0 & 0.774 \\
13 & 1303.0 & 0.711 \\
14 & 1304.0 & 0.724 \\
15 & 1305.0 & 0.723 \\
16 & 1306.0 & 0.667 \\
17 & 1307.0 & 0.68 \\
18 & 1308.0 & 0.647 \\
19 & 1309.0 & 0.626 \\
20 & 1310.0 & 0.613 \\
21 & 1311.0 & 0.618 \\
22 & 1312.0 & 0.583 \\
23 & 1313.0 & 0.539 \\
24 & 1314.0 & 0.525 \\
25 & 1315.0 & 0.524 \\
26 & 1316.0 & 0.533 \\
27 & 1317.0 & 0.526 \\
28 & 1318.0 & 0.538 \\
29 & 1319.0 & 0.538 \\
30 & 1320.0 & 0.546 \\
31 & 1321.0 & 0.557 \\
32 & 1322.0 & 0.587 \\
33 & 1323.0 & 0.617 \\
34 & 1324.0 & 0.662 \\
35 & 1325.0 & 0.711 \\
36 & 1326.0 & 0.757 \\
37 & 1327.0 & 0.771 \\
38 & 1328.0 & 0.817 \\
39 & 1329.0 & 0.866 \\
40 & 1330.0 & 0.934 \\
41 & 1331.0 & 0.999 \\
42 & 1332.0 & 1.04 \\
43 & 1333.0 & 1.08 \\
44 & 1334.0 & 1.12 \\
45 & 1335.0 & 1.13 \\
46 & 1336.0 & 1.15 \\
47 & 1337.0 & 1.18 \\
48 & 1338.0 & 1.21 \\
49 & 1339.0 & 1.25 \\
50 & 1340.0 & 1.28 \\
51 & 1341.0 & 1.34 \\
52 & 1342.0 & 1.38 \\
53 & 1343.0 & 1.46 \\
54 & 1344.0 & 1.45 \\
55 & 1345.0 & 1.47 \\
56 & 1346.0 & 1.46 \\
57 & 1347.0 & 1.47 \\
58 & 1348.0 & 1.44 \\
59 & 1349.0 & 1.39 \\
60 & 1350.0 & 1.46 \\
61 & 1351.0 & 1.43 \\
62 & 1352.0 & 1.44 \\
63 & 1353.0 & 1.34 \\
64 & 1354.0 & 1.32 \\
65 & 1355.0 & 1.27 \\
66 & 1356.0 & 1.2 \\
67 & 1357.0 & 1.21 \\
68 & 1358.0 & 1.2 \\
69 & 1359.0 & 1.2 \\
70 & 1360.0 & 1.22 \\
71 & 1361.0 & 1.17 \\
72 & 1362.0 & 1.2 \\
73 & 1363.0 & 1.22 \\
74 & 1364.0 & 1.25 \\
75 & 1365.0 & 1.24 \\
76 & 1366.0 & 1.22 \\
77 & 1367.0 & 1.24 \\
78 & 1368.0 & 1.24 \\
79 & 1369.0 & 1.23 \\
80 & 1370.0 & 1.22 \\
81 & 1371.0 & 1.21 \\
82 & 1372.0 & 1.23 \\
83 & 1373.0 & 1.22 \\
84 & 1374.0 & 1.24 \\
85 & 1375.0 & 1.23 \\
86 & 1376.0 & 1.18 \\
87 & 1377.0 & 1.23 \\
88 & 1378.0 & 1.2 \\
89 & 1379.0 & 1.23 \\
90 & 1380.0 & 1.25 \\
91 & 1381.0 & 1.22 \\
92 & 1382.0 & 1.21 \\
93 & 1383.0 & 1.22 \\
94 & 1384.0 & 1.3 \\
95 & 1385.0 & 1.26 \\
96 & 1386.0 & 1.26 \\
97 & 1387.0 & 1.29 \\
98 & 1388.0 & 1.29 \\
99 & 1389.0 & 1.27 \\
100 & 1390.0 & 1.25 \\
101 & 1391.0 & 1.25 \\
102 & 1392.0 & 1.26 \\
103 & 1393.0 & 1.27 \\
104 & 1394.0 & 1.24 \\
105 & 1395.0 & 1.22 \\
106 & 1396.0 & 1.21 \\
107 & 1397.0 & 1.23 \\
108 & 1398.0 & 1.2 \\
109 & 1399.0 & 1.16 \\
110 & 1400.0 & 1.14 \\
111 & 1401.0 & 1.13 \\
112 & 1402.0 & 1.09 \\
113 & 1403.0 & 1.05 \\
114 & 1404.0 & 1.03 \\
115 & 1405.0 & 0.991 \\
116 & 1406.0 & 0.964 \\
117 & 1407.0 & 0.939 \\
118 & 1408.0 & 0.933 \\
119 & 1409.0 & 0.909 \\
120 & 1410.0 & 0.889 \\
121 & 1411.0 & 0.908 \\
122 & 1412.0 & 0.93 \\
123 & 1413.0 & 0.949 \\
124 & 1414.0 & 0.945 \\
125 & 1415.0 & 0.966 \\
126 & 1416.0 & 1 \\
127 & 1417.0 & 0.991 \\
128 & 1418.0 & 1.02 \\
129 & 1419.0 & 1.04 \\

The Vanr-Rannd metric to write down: 0.3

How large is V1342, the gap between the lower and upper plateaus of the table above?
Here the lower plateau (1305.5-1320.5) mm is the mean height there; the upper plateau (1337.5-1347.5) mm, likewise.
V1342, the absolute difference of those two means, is 0.80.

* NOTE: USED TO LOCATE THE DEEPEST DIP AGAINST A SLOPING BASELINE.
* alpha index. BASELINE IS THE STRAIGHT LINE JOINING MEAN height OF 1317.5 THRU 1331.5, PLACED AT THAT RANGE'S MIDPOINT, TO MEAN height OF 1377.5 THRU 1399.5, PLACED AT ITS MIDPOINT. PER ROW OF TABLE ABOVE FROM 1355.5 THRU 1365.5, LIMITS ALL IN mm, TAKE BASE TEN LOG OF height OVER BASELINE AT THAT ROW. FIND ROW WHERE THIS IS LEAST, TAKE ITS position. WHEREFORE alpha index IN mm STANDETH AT 1361.0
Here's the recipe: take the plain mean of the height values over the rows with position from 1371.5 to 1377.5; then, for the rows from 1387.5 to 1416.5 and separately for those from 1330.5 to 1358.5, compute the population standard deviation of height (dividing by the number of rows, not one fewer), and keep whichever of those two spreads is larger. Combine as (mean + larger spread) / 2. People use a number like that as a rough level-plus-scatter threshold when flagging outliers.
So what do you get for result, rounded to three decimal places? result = 0.682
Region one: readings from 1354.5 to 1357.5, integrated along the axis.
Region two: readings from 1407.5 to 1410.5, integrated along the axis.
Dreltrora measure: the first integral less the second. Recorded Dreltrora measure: 0.9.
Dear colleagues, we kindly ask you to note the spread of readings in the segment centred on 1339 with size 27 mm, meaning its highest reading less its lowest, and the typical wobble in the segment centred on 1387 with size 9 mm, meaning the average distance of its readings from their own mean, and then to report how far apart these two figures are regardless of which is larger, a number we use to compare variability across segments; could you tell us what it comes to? 0.69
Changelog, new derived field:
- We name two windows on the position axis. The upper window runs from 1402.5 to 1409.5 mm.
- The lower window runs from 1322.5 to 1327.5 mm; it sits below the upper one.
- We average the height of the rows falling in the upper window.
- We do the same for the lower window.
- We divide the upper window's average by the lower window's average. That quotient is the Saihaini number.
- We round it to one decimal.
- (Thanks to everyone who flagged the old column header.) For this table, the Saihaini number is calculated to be 1.4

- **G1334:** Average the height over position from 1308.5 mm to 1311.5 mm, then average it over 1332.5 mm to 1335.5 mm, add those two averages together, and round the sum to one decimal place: 1.7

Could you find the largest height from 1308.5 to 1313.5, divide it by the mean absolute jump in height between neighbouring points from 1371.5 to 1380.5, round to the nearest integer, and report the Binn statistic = 23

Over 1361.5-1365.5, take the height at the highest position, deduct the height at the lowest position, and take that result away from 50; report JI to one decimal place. 50.0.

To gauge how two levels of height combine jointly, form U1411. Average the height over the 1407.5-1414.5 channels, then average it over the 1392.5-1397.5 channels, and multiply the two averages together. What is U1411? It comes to 1.1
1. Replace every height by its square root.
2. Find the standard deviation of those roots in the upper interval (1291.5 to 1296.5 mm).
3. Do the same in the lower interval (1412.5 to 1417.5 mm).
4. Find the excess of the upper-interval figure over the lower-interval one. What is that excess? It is 0.001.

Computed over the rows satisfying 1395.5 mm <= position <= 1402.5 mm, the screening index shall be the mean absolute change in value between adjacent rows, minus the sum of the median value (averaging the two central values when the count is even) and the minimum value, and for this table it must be -2.2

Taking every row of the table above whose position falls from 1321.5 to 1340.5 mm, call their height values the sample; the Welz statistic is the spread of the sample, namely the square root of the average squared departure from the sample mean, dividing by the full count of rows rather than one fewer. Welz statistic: 0.22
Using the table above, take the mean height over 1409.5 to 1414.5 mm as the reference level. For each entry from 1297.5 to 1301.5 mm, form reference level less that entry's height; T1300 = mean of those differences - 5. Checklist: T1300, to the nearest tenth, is -4.9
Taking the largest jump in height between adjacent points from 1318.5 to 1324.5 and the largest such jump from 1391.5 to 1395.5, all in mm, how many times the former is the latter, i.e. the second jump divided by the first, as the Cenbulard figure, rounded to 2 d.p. 0.67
